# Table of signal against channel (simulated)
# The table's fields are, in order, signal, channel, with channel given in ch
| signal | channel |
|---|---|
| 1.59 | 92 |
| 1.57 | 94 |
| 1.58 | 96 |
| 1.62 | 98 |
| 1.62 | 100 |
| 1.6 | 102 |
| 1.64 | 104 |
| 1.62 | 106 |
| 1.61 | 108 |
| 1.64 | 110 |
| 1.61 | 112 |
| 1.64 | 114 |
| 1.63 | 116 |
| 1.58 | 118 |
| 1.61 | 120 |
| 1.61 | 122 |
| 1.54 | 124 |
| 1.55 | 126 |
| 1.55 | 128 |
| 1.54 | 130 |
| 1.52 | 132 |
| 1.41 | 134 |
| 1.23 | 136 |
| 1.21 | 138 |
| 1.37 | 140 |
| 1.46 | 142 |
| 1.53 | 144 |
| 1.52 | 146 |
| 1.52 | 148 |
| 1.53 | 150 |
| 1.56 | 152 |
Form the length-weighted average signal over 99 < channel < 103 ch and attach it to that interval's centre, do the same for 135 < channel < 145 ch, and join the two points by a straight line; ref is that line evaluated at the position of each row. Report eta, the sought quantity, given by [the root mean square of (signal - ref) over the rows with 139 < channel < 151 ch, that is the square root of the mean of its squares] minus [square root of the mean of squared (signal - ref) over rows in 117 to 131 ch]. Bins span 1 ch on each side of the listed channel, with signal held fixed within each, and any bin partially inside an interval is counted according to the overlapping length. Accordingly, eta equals 0.07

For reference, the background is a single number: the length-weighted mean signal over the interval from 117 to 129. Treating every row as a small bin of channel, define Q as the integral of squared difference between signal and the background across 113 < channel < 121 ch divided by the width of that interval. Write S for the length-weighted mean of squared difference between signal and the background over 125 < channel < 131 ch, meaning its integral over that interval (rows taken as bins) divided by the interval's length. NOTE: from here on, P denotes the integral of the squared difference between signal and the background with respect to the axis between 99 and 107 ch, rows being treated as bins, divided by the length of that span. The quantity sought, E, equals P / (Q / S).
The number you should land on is 0.0008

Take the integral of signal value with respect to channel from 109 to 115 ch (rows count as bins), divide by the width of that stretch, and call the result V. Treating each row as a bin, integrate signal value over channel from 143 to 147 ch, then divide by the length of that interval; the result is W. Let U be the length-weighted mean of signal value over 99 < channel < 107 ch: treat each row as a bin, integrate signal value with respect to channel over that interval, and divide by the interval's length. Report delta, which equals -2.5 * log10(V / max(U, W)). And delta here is -0.007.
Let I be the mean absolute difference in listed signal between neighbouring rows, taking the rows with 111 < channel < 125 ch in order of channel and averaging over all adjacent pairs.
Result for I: 0.032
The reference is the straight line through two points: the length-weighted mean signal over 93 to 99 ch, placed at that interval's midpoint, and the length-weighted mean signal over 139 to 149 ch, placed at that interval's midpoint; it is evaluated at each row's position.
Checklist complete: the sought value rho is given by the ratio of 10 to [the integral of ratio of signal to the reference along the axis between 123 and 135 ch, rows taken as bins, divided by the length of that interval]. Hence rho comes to 10.0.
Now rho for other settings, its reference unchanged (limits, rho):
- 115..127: 9.7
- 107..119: 9.6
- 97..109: 9.7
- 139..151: 9.9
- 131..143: 10.9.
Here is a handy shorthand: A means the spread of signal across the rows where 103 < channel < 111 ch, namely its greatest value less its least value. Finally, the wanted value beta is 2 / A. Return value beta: 67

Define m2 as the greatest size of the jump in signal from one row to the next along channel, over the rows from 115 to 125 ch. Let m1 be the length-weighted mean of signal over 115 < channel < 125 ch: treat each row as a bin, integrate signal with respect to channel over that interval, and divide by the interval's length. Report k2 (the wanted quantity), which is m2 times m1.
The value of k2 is 0.11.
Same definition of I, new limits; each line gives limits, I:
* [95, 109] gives 0.022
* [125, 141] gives 0.071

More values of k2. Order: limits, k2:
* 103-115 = 0.05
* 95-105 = 0.06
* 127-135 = 0.17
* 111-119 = 0.08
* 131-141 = 0.24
